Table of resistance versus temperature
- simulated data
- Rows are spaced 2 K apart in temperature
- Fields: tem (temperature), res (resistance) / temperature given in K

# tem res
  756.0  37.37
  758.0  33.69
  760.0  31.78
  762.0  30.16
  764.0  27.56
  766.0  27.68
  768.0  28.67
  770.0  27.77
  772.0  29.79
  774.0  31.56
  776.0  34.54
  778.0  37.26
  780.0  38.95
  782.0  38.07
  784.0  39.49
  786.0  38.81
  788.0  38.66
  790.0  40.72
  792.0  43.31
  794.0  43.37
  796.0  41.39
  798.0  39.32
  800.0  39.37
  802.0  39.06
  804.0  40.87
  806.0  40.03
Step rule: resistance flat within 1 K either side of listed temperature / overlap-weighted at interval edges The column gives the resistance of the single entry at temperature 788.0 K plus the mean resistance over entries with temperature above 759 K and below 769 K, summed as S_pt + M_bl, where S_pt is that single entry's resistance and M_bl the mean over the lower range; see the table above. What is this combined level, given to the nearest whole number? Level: 68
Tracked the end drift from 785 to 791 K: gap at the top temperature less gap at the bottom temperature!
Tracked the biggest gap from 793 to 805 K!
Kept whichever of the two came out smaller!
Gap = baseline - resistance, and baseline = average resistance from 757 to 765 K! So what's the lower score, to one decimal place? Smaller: -8.3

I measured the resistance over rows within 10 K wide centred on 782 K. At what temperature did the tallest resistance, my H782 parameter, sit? 784.0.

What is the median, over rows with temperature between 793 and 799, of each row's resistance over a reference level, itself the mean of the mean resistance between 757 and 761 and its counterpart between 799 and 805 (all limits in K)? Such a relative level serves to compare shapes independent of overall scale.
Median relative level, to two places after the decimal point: 1.14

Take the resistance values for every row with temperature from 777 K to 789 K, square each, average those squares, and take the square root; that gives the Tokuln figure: 39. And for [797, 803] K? 39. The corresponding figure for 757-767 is 30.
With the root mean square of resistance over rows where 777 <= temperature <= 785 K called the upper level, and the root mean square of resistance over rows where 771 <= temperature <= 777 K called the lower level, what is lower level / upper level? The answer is 0.833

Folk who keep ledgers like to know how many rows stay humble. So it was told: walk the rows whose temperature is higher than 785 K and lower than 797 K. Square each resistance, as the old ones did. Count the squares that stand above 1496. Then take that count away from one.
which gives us -4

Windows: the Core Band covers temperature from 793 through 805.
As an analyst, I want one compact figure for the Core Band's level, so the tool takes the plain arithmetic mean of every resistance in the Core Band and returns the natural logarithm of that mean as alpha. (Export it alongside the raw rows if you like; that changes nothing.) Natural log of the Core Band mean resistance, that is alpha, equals 3.70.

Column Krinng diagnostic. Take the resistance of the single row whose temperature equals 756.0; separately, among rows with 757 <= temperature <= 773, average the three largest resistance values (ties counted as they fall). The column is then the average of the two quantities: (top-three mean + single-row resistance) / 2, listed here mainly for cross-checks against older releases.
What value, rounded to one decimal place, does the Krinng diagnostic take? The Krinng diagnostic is 34.6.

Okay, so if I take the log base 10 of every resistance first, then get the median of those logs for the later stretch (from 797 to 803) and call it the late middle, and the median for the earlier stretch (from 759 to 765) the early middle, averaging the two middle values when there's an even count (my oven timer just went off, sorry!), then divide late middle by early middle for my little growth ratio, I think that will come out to 1.08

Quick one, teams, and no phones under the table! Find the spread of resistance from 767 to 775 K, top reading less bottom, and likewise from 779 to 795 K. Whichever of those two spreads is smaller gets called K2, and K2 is 3.8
